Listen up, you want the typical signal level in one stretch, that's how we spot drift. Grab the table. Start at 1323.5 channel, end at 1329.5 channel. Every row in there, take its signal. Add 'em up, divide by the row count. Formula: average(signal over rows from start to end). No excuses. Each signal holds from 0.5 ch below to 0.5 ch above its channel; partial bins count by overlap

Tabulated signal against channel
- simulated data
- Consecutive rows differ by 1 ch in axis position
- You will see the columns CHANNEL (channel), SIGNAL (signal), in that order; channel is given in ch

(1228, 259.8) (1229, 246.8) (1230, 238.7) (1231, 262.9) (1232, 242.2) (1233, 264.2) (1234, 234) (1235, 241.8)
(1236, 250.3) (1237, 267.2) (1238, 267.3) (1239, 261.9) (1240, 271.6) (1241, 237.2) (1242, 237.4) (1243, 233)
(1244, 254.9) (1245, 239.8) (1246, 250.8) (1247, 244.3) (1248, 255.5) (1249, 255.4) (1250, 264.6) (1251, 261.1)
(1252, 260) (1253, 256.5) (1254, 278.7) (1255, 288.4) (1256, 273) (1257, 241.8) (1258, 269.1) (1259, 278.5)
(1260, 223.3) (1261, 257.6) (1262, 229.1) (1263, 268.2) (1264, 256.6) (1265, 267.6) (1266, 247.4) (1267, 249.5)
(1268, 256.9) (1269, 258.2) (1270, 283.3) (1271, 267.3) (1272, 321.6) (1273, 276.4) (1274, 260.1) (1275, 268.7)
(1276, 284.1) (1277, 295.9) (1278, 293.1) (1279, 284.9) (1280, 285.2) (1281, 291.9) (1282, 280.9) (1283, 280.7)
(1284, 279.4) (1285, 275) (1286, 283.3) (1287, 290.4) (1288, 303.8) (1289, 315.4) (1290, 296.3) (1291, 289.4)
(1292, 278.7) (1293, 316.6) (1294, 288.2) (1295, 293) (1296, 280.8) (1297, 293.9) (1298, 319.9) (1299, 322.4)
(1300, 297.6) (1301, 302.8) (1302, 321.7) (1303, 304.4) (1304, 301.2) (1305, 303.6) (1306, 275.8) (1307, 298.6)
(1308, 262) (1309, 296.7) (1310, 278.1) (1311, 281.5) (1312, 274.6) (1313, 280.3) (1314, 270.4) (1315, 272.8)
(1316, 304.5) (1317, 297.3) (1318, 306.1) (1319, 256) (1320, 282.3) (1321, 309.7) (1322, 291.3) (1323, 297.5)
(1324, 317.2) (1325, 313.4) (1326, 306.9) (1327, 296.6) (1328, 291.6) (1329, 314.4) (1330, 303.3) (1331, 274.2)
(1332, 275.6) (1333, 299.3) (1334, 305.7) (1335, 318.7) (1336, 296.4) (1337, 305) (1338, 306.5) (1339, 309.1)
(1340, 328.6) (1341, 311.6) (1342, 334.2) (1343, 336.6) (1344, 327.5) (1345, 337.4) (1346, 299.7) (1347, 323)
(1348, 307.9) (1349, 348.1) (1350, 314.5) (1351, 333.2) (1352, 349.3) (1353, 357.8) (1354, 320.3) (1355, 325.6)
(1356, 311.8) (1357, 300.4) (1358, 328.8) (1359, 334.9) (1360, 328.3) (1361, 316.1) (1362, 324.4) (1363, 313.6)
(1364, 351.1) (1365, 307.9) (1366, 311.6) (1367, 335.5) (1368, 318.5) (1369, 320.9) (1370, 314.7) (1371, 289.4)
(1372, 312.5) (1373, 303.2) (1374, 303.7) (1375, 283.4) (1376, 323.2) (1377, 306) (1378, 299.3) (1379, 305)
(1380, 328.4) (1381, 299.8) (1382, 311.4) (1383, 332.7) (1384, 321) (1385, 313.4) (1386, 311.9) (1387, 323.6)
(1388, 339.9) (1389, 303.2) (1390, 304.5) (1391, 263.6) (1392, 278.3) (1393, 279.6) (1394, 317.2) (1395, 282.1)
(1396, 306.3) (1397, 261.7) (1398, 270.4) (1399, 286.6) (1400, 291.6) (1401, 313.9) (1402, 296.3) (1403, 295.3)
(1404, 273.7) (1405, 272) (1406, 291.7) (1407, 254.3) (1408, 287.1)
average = 307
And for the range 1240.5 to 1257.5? 255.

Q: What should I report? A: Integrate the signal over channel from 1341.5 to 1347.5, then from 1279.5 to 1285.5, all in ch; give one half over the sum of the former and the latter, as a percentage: 0.0137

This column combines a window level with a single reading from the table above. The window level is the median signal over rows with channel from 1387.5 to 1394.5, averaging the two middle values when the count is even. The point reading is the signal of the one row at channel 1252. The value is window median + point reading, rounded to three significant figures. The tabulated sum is 563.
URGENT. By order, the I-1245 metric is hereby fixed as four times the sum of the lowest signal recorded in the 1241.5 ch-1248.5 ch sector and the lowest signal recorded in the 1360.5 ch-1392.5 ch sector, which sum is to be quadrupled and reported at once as 1986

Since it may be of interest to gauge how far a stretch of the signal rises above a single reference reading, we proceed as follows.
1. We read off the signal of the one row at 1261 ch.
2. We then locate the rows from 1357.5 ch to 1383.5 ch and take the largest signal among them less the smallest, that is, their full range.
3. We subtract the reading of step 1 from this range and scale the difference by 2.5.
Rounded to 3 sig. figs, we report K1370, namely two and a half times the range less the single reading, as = -475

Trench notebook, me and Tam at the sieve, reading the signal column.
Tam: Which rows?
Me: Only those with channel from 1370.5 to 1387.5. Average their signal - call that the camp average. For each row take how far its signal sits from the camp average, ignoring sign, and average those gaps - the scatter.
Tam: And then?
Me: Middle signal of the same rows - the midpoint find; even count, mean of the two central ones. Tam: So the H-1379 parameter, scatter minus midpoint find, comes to -301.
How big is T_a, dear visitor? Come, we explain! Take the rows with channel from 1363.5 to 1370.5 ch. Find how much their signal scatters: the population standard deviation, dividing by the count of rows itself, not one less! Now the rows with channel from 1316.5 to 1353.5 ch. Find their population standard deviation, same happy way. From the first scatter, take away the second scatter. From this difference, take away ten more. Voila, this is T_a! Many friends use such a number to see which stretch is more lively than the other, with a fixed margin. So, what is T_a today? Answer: -17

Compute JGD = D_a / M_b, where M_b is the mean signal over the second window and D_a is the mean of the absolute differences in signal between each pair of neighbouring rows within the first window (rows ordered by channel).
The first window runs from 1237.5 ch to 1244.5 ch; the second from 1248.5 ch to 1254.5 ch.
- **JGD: 0.048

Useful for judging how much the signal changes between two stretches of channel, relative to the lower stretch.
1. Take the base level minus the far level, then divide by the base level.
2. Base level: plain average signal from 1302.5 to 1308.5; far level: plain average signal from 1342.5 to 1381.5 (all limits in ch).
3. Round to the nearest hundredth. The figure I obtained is -0.10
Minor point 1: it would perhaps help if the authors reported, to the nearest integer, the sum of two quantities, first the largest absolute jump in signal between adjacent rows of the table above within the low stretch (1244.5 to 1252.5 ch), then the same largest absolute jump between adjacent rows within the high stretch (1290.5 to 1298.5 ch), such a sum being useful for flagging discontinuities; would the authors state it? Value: 49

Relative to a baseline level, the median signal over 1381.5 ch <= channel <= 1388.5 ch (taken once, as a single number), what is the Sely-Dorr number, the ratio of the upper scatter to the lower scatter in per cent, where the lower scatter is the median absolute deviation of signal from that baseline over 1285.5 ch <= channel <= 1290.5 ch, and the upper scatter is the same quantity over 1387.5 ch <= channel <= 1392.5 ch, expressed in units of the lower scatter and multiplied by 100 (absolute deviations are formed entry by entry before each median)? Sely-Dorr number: 77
